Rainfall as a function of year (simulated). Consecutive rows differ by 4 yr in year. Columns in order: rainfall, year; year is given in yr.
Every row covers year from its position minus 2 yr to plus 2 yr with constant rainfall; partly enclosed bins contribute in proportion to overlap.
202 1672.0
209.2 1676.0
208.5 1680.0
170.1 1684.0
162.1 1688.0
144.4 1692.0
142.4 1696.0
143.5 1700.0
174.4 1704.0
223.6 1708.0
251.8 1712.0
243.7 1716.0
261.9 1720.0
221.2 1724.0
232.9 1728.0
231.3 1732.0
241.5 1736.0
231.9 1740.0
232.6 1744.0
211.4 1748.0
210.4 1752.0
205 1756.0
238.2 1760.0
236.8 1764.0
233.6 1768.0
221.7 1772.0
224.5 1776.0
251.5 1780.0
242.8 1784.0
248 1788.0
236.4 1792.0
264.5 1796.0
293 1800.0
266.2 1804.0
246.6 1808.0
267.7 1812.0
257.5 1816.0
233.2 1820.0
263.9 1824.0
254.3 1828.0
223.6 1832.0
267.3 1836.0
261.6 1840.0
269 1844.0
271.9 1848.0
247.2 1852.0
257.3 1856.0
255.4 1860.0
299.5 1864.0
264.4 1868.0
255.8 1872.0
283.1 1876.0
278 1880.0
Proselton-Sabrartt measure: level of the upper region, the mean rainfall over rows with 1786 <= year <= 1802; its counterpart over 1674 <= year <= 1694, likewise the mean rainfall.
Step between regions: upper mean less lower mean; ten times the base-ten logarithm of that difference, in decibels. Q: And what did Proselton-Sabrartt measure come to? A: 19.1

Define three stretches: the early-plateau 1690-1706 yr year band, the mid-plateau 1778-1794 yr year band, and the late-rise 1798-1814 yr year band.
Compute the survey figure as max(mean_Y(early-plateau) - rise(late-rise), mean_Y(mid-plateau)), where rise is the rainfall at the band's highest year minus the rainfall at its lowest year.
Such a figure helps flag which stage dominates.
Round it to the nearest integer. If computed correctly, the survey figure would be 245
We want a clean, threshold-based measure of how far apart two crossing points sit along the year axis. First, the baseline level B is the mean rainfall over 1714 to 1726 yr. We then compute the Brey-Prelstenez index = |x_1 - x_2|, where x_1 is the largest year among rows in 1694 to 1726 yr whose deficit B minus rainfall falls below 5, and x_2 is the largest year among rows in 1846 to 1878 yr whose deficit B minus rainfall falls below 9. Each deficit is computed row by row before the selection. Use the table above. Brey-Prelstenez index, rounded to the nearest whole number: 156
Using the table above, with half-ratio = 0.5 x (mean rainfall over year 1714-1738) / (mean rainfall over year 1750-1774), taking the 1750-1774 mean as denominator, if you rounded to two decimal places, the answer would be 0.53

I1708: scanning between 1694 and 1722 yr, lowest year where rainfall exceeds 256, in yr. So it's 1720.0 yr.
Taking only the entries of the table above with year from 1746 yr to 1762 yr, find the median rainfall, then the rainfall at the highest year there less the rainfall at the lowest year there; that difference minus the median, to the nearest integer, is -184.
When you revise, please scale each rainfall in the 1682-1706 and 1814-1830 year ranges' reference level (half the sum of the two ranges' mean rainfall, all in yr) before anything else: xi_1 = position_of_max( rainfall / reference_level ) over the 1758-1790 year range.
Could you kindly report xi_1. 1780.0 yr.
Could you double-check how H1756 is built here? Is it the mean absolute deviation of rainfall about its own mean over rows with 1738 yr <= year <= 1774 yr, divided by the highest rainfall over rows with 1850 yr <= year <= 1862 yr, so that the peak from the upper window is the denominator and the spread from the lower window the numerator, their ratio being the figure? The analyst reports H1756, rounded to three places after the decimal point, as 0.043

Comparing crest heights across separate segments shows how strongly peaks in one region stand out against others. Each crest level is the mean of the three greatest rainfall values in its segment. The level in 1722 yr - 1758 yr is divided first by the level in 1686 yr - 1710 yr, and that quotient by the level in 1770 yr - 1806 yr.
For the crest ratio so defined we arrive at 0.0046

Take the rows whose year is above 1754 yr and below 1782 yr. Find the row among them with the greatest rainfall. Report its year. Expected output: 1780.0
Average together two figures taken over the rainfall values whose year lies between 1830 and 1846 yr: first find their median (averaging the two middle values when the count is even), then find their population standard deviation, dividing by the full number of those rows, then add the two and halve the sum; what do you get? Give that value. 141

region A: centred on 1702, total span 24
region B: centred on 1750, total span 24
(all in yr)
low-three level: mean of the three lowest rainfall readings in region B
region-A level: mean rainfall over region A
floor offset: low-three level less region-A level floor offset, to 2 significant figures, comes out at 29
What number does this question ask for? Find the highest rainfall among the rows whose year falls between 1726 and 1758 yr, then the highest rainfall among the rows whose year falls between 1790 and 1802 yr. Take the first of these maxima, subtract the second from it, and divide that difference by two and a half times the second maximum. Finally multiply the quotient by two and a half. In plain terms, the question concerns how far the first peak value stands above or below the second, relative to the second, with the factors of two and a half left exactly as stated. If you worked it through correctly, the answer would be -0.18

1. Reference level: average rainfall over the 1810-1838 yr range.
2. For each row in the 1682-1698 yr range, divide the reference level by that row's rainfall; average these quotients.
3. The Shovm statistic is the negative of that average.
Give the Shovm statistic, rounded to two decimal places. -1.64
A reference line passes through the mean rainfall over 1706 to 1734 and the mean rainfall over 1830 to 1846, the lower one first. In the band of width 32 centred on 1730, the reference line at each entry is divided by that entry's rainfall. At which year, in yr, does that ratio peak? 1724.0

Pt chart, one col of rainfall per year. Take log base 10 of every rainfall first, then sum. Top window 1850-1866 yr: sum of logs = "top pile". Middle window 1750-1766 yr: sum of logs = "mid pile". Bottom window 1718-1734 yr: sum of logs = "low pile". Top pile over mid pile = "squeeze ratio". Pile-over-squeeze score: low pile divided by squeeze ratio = 9.2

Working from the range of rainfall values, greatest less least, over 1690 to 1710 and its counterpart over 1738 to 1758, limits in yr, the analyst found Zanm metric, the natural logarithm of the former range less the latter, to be 4.0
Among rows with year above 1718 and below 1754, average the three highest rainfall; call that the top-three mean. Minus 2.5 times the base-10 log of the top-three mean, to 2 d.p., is -5.97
